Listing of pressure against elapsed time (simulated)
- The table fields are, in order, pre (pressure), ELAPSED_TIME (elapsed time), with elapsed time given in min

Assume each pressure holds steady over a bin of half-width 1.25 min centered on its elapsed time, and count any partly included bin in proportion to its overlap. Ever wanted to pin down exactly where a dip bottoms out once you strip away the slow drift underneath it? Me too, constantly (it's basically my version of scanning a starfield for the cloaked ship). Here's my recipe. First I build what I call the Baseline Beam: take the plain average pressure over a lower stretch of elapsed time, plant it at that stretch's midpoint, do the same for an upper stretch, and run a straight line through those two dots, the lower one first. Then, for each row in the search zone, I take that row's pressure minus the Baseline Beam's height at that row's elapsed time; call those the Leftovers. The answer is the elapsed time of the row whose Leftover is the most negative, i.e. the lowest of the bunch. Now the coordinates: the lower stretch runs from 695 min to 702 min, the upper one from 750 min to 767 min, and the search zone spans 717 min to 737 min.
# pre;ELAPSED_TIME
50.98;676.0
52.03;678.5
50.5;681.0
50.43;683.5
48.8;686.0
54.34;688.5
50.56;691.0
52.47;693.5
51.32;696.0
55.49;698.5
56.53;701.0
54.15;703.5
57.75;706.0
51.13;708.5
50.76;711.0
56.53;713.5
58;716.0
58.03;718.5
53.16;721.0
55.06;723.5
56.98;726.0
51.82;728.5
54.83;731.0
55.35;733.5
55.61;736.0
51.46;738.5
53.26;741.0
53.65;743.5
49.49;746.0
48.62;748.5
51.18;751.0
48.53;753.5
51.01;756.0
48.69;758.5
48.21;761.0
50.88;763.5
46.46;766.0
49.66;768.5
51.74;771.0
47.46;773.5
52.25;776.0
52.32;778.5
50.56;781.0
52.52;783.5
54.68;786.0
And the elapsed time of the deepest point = 728.5 min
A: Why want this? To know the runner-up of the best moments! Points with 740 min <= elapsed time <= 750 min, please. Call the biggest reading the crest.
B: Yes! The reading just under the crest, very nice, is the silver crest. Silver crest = 53.26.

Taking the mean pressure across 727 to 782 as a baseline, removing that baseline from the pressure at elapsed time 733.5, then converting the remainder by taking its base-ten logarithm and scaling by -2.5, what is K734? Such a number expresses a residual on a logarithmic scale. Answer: -1.58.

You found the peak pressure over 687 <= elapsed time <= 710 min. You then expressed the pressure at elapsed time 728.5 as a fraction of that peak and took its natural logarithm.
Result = -0.11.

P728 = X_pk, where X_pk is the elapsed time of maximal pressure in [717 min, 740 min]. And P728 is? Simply 718.5 min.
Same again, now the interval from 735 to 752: 736.0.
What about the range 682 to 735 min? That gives 718.5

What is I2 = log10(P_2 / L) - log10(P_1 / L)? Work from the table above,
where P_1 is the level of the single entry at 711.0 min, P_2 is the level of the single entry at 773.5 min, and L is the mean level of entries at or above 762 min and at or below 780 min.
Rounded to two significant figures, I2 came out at -0.029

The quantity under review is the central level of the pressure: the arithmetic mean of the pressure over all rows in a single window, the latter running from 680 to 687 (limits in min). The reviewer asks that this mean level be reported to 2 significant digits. 50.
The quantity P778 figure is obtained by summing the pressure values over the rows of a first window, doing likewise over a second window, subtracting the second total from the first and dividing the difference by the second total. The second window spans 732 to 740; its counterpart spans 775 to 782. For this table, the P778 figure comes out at -0.045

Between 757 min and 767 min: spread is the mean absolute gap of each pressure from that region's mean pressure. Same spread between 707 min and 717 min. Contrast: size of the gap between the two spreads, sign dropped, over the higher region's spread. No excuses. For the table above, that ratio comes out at 1.6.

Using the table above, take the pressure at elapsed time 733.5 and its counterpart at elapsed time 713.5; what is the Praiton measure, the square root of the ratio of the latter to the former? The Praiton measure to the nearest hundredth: 1.01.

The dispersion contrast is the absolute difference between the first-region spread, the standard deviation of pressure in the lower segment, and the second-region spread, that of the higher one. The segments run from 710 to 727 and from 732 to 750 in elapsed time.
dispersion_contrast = 0.0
